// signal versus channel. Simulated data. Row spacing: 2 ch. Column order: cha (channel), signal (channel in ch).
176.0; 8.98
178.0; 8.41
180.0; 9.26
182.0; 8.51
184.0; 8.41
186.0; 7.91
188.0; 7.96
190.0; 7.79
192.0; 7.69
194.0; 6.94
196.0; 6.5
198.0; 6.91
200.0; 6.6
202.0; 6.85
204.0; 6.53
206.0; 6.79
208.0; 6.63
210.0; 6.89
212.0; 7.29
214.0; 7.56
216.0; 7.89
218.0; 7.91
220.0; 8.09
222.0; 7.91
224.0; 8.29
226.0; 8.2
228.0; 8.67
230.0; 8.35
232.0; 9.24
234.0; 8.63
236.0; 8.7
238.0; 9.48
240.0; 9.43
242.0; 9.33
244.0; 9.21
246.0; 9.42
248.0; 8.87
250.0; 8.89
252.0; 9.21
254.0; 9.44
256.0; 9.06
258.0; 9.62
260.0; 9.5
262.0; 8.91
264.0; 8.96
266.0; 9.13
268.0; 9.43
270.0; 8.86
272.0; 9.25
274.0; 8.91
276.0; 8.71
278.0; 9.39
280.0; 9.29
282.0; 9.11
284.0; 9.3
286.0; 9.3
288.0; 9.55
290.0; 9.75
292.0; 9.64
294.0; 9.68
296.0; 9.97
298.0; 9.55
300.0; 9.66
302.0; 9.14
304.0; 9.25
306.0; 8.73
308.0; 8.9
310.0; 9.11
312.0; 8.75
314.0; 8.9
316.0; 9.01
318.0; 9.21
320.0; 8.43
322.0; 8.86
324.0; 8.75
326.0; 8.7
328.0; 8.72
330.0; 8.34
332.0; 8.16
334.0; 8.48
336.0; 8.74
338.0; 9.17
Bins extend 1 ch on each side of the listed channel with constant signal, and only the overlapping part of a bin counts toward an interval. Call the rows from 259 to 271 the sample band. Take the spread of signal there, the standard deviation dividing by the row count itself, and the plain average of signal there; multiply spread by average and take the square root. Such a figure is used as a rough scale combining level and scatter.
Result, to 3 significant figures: 1.51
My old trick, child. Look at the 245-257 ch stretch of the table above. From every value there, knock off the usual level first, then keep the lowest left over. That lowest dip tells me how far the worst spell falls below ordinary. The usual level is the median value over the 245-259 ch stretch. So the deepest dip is -0.3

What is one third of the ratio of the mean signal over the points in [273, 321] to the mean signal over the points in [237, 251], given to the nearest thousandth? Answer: 0.333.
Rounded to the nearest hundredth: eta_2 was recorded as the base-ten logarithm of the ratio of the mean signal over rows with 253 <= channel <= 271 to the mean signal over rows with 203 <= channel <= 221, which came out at 0.10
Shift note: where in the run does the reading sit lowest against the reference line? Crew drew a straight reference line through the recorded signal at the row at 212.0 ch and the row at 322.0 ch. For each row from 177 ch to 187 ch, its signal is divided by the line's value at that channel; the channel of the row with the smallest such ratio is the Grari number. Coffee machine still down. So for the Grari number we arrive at 186.0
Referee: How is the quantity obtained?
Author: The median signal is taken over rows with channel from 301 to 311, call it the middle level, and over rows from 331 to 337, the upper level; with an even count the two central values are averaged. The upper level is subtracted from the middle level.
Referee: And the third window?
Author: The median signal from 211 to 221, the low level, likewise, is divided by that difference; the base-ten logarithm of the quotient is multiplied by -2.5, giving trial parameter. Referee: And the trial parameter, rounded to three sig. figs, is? -2.74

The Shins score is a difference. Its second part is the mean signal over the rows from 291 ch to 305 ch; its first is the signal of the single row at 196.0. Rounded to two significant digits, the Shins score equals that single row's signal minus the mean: -3.1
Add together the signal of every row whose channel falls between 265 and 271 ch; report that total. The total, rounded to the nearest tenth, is 27.4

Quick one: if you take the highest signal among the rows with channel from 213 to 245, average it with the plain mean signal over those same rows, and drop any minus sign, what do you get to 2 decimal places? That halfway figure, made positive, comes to 9.02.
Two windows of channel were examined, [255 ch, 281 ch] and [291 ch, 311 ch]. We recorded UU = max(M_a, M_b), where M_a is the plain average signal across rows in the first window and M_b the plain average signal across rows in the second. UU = 9.36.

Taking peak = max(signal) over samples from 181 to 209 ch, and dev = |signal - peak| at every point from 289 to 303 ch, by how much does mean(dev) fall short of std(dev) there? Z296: -0.9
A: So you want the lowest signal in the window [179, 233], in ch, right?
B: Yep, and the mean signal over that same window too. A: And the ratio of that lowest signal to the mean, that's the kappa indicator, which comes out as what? 0.845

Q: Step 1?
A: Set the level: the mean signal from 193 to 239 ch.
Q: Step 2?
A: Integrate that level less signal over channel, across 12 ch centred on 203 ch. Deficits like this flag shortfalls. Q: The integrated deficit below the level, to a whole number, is 12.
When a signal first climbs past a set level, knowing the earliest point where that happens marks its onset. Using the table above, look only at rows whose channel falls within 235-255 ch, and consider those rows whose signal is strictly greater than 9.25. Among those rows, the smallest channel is 238.0 ch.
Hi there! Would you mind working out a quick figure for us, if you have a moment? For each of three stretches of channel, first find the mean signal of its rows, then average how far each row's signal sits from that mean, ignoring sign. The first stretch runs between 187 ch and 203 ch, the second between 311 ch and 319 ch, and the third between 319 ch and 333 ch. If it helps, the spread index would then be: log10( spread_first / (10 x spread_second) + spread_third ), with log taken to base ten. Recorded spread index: -0.25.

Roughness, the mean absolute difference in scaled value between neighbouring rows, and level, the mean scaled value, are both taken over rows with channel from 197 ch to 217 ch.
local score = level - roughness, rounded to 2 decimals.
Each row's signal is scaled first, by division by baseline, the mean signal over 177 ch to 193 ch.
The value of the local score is 0.81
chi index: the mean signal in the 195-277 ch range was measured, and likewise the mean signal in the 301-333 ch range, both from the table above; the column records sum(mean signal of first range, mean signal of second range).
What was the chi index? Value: 17.2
